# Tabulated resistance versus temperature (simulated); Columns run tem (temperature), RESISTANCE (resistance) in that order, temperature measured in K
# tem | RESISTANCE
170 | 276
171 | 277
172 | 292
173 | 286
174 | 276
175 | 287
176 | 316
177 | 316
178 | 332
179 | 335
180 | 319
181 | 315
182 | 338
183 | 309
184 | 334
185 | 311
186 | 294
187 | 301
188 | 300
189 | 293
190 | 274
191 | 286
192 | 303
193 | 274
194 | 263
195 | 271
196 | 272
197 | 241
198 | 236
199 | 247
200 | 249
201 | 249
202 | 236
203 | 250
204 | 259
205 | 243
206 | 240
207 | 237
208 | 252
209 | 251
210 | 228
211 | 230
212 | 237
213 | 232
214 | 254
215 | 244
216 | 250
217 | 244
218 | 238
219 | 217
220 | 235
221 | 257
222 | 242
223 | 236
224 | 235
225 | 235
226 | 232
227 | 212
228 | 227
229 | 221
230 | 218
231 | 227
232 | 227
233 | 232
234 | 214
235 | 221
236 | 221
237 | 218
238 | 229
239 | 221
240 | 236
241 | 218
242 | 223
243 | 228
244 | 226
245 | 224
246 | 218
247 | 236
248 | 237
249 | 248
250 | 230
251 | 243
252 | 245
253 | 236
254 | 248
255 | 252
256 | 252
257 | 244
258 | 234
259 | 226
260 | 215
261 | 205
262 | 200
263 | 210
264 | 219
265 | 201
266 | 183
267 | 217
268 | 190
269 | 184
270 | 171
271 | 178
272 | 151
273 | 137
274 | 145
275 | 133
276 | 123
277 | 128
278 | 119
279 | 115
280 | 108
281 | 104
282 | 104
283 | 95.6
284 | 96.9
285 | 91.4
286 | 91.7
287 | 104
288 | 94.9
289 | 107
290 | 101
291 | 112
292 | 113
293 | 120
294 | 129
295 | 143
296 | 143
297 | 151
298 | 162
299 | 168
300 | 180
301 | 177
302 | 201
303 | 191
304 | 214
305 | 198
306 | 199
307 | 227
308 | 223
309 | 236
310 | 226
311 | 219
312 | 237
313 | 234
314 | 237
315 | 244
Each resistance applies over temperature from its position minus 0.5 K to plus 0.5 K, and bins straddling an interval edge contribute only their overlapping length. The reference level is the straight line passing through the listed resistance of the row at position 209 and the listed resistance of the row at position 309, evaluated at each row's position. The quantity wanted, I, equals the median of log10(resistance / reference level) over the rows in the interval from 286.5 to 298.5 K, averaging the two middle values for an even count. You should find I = -0.311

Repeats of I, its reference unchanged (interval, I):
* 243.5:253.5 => -0.016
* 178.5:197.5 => 0.072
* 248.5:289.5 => -0.122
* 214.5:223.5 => -0.012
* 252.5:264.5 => -0.025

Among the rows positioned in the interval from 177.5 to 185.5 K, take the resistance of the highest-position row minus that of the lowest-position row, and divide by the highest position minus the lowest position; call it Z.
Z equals -3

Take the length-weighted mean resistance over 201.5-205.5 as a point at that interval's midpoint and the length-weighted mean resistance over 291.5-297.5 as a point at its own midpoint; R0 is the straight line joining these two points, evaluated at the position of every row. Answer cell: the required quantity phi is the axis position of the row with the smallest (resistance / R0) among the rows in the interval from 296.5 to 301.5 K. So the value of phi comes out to 297 K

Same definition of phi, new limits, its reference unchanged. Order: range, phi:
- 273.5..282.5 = 281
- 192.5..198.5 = 198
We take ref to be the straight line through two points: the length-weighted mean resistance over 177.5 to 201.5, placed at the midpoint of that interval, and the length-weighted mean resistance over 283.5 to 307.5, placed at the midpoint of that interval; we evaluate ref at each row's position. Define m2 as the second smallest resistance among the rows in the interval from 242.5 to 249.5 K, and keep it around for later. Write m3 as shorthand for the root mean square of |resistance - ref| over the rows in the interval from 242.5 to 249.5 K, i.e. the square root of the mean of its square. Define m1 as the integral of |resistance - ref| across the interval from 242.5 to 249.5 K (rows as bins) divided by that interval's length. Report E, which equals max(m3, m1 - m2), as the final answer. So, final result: 21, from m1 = 18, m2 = 224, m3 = 21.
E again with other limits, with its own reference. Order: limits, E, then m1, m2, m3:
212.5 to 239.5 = 13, 10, 214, 13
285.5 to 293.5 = 50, 49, 94.9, 50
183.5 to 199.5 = 21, 17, 241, 21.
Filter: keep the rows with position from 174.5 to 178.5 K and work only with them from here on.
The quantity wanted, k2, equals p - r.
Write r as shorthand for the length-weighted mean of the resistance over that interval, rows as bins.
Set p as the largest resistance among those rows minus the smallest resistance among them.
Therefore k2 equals -268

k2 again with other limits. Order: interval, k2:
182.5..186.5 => -272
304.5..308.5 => -183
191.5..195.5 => -238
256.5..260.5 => -201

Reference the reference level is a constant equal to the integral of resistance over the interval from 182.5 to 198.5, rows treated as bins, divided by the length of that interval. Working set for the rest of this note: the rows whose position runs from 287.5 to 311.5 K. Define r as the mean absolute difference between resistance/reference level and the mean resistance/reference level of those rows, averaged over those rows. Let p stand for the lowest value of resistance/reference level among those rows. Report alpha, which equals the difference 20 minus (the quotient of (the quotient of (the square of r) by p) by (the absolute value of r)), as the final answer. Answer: 19.6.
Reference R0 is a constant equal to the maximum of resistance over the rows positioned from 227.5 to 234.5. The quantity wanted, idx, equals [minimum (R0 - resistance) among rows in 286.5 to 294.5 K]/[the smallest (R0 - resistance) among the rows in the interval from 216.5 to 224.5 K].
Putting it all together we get -4.1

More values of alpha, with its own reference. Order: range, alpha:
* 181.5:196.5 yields 19.9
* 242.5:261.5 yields 19.9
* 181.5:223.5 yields 19.9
